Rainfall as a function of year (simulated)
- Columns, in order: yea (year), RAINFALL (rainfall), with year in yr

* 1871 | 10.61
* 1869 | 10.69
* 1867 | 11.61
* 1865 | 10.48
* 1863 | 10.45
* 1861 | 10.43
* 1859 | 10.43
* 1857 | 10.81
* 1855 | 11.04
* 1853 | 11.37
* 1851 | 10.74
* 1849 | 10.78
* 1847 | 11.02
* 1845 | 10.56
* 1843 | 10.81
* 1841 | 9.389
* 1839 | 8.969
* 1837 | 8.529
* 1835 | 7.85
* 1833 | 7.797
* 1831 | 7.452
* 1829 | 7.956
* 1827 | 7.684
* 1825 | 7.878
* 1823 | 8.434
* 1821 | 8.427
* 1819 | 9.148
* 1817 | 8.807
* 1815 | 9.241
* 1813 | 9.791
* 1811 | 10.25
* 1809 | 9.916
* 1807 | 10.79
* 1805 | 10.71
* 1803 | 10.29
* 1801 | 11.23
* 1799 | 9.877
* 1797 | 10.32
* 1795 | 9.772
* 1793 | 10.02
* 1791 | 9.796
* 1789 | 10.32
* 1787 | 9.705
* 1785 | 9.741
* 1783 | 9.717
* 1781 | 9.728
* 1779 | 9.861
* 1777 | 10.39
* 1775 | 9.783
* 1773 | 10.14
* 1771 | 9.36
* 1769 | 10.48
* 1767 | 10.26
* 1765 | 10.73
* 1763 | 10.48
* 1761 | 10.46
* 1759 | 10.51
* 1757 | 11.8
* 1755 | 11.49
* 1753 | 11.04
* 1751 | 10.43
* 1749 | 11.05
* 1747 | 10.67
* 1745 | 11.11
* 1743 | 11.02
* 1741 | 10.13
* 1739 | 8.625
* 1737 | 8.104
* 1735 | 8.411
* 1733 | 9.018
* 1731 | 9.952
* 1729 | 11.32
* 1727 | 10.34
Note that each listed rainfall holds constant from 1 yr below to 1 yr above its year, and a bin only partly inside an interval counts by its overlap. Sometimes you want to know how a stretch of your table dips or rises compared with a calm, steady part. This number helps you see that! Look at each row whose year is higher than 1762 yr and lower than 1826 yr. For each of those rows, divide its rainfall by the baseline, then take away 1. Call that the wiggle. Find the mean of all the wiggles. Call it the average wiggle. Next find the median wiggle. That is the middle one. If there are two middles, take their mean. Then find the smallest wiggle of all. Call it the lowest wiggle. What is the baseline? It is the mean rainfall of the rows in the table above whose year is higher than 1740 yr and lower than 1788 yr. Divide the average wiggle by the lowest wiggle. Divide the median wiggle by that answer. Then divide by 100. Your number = -0.0024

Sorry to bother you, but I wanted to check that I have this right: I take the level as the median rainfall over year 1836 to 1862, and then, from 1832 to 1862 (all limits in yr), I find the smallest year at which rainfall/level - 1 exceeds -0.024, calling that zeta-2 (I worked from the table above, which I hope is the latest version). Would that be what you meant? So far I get 1843 yr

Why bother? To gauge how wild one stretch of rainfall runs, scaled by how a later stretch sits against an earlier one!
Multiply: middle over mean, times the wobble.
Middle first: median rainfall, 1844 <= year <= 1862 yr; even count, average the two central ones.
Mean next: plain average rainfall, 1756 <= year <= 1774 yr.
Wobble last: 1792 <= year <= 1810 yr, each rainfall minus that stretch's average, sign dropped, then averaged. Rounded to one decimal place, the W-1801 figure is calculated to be 0.4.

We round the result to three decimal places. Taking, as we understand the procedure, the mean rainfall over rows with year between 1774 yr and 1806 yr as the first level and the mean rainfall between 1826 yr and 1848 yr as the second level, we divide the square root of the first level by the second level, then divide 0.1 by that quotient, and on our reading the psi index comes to 0.281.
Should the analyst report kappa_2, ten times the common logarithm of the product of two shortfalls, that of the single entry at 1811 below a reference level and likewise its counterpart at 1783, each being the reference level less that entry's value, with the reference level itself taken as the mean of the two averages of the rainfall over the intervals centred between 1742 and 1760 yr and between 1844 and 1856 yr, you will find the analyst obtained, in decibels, -0.5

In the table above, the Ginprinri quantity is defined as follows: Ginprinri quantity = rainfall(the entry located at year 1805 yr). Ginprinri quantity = 10.71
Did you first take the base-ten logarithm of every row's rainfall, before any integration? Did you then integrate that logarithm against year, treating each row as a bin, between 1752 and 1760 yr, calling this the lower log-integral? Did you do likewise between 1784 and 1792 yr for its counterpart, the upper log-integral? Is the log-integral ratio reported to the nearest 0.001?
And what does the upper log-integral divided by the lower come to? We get 0.948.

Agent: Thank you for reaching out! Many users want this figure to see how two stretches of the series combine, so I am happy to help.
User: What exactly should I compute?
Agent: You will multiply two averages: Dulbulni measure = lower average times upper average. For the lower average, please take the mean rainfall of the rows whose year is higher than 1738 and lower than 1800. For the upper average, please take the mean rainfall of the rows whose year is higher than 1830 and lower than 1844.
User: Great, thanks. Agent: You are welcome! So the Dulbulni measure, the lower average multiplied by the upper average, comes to 89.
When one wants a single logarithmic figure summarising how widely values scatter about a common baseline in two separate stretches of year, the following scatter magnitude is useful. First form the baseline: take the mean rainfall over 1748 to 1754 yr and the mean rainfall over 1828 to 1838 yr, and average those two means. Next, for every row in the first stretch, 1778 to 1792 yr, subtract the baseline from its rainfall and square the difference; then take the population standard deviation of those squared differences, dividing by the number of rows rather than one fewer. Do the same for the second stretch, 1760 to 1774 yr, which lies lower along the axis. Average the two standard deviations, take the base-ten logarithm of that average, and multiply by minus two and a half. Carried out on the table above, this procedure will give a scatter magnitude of 1.0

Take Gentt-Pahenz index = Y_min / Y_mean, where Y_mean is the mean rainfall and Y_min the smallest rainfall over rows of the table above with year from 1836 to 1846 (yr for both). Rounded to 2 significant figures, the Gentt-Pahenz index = 0.88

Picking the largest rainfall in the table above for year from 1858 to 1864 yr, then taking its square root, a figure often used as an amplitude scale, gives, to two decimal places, 3.23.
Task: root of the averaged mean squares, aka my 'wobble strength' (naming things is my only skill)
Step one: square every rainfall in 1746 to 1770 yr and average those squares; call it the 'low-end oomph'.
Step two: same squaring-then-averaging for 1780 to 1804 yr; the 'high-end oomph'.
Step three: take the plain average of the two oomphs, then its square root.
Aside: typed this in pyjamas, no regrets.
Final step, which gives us 10.4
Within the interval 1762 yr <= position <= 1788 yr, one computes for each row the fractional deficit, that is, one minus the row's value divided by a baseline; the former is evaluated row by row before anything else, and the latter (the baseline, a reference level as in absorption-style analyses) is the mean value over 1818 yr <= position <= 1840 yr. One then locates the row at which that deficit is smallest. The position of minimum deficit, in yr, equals 1765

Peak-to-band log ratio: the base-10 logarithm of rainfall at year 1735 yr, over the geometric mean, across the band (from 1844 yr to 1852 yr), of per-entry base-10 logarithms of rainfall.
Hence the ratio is 0.90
